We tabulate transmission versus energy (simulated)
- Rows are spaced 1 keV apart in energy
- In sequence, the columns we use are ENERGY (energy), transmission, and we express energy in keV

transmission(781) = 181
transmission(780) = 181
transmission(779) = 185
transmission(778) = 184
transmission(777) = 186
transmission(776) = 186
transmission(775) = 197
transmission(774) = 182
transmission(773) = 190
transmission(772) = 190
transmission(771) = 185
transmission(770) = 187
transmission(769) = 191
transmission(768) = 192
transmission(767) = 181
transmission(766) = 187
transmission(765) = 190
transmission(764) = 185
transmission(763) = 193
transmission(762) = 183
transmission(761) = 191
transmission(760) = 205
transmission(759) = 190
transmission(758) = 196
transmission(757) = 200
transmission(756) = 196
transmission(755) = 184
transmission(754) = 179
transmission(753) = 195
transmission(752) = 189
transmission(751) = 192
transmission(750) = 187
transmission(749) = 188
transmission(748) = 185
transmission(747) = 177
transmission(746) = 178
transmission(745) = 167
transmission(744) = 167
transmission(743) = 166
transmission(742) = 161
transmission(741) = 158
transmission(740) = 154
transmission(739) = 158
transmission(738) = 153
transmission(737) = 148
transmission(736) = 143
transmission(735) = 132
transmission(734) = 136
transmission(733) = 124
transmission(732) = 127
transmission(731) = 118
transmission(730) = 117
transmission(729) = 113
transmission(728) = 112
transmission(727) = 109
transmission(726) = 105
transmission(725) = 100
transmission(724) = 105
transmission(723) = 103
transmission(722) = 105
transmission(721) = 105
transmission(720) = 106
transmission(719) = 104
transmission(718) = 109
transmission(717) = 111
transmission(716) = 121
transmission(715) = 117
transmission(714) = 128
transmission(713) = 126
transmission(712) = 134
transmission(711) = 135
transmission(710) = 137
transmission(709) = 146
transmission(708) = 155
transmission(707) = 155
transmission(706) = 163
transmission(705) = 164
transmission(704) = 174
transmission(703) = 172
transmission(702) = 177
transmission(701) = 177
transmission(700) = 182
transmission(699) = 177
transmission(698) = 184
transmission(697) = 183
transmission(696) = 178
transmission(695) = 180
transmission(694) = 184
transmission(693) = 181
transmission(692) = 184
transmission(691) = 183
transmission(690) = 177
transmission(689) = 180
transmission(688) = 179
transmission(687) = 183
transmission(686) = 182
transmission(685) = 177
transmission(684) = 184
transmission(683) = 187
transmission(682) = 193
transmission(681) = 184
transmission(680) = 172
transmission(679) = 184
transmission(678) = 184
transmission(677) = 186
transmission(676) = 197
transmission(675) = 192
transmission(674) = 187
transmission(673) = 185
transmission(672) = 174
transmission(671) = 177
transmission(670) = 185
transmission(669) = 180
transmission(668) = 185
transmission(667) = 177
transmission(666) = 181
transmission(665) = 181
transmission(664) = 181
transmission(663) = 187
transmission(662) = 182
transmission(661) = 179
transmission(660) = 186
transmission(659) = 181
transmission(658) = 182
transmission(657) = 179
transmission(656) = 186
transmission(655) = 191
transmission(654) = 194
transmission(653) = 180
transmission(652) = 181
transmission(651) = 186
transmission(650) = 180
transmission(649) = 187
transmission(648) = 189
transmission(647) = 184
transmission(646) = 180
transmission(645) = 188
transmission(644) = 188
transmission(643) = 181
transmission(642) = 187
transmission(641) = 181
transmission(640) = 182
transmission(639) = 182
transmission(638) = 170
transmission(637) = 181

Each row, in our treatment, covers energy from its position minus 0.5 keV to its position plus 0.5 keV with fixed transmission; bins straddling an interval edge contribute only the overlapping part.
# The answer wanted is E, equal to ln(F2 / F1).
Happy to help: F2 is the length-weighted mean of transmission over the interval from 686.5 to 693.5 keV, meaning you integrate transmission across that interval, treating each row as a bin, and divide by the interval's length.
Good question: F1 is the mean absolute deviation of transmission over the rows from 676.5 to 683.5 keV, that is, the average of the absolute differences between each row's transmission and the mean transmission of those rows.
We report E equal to 3.9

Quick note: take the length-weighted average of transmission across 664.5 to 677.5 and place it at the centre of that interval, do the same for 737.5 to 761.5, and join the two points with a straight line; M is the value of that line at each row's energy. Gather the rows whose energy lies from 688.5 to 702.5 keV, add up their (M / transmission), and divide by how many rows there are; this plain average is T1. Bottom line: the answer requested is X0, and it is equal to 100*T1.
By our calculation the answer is 101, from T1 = 1.01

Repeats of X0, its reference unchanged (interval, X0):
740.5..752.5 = 103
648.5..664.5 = 100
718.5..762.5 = 125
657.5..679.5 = 100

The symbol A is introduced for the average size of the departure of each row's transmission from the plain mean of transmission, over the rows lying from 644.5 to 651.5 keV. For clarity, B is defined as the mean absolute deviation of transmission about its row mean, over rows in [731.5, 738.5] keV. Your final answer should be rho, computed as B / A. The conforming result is 3.0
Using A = 3.0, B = 8.9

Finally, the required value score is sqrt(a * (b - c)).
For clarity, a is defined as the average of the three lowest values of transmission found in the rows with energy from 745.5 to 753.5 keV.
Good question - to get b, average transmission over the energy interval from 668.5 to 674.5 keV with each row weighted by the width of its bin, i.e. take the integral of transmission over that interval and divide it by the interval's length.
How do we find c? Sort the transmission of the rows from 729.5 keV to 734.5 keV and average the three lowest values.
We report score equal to 105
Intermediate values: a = 180.0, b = 181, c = 120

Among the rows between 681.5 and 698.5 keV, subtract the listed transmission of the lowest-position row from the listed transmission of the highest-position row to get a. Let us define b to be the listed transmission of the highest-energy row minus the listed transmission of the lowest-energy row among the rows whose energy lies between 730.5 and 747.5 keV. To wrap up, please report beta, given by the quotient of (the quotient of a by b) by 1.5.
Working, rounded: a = -9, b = 59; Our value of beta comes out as -0.1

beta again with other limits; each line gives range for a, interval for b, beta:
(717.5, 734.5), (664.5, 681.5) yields 6.0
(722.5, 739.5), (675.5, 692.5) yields -2.8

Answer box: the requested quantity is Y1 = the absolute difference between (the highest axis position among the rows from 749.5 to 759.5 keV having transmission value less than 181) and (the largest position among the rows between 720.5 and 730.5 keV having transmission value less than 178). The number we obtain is 24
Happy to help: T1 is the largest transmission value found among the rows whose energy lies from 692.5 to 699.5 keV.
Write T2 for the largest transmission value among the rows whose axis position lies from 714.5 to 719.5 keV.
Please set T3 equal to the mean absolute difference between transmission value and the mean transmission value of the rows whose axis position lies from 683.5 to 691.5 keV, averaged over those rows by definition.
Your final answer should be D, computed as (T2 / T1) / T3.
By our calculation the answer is 0.28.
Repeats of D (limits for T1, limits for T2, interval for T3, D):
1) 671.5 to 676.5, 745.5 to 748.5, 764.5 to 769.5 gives 0.28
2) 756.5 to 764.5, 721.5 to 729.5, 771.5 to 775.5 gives 0.14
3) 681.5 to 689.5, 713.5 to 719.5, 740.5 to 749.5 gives 0.07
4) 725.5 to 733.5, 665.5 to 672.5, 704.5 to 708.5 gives 0.34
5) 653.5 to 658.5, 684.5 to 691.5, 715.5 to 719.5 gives 0.19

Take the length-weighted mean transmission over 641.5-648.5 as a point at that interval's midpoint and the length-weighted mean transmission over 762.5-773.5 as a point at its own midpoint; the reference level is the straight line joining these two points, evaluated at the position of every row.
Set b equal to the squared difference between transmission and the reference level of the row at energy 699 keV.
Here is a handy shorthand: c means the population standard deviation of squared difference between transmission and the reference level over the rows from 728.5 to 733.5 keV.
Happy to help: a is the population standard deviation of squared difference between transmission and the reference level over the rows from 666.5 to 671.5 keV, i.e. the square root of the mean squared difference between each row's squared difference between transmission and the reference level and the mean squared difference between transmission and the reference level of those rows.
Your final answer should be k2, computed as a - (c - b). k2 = -545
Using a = 35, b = 92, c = 672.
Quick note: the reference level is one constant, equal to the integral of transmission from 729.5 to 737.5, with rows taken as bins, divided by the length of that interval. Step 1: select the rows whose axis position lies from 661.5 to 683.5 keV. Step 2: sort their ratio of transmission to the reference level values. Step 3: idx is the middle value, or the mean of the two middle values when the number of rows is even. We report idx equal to 1.41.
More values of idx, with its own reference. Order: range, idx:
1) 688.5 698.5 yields 1.39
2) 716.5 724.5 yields 0.80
